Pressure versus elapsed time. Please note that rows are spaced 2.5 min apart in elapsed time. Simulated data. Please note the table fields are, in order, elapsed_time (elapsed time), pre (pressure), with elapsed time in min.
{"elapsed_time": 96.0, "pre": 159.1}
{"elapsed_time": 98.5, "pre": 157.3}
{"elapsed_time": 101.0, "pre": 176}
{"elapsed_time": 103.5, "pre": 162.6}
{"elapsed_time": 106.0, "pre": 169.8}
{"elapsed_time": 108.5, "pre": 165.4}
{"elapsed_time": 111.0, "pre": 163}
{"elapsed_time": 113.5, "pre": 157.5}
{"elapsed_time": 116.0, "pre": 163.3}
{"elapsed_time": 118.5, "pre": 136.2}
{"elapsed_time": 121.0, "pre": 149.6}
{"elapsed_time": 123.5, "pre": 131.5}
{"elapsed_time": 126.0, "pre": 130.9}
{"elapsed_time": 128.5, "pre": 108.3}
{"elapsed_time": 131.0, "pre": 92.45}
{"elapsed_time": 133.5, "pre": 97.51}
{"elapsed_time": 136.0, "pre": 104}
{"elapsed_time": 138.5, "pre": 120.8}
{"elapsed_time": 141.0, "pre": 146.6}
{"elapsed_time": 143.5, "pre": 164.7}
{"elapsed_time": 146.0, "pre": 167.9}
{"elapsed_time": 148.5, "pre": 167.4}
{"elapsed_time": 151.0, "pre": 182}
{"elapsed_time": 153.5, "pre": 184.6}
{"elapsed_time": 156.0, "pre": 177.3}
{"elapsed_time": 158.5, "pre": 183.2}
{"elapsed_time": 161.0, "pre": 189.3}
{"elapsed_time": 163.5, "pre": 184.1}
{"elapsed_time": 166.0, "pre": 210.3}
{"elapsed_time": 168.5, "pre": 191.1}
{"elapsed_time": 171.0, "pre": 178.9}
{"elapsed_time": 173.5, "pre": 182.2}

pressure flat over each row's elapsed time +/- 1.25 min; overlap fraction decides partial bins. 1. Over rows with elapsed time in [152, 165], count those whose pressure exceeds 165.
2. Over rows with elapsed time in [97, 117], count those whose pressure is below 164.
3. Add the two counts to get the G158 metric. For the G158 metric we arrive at 10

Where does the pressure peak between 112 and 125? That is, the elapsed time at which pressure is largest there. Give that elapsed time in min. 116.0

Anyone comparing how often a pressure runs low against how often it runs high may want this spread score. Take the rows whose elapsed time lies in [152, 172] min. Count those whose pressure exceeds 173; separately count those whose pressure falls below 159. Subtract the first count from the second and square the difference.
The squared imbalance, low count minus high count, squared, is 64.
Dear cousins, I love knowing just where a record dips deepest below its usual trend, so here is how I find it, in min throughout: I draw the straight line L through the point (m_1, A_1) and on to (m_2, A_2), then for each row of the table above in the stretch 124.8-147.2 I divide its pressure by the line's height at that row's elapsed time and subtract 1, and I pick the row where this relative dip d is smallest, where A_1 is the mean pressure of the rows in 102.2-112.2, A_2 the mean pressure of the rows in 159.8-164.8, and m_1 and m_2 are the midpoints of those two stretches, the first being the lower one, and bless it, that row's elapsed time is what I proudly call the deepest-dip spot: 131.0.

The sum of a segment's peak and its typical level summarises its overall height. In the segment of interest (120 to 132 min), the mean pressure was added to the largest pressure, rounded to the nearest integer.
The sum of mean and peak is 272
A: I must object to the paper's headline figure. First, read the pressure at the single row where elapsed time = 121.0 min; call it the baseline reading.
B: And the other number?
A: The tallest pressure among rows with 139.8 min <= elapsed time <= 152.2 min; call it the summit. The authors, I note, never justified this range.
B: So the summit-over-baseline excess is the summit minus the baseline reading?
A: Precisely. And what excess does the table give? 32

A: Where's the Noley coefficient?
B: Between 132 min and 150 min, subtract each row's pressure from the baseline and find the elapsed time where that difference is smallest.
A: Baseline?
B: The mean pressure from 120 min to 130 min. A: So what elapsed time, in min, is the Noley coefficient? 146.0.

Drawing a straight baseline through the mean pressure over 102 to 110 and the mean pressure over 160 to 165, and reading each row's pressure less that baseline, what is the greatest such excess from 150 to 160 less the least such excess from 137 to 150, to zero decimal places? 58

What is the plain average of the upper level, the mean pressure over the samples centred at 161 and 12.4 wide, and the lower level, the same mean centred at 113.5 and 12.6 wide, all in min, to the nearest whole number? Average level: 173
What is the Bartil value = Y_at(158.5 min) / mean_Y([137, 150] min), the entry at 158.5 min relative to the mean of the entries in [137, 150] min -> 1.2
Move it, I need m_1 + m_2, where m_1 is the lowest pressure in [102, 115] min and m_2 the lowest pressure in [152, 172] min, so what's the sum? 335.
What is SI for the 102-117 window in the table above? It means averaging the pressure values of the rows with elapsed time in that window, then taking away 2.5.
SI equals 161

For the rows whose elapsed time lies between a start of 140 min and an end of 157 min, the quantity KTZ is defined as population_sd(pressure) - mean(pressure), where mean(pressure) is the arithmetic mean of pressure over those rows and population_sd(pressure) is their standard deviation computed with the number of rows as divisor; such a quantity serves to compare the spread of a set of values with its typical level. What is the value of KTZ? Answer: -158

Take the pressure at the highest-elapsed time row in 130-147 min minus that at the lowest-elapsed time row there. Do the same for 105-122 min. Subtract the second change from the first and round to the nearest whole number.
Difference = 96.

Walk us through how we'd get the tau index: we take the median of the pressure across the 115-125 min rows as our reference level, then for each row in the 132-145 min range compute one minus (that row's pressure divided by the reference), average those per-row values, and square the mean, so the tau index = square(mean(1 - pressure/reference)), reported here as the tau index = 0.013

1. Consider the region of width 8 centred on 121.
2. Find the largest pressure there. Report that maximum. 149.6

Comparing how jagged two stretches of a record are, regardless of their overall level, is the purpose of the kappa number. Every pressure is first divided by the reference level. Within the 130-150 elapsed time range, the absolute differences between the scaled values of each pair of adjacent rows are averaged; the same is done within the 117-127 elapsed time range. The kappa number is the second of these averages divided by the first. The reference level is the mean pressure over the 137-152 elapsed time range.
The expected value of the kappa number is 0.99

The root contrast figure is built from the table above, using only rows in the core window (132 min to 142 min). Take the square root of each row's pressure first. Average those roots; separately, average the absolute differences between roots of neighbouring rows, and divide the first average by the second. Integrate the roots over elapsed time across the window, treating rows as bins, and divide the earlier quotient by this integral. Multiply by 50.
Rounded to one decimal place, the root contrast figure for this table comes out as 6.7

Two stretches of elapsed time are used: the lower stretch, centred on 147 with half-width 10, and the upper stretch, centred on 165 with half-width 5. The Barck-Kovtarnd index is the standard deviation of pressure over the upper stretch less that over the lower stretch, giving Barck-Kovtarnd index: -10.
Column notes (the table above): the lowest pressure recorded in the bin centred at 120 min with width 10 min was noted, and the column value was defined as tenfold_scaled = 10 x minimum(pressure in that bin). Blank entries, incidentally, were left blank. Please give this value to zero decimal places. 1315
